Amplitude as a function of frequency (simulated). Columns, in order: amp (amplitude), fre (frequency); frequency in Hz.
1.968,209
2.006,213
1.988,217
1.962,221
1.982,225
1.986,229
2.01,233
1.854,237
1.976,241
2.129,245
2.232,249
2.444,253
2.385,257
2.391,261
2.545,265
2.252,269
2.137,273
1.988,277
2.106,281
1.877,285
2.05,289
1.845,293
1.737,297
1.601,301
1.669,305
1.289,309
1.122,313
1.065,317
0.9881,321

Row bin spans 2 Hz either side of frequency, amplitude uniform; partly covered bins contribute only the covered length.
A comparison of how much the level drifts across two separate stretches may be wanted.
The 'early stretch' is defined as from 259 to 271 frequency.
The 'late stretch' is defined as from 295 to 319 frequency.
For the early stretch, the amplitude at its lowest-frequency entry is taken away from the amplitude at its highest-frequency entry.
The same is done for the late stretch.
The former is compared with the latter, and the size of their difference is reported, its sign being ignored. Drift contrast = 0.53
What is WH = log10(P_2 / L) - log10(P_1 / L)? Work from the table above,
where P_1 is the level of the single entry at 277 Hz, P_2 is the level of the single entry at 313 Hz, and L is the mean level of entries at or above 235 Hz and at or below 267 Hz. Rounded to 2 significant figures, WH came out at -0.25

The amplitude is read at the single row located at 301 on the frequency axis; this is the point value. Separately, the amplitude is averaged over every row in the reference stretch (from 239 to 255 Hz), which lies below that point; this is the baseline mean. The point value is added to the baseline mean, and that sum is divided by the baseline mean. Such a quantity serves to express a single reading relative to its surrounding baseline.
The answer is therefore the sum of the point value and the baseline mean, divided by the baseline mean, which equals 1.73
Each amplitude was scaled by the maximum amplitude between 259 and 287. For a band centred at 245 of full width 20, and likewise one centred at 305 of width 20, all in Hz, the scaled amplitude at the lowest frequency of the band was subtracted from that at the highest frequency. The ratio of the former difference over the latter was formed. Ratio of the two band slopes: -1.0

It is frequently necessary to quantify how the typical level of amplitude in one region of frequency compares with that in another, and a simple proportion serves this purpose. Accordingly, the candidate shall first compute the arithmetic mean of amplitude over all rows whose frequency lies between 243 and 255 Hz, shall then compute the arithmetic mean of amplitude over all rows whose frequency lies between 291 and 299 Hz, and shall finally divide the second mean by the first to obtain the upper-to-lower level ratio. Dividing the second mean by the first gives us 0.79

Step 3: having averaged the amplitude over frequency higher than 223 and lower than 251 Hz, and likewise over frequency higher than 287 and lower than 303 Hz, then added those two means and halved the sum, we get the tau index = 1.92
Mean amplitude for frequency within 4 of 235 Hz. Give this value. 1.93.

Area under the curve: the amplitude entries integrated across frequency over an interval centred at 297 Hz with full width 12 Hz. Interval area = 20.7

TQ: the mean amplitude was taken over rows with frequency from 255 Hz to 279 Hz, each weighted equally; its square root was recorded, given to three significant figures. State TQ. 1.51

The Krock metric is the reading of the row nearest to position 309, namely 1.289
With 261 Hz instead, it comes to 2.391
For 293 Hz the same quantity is 1.845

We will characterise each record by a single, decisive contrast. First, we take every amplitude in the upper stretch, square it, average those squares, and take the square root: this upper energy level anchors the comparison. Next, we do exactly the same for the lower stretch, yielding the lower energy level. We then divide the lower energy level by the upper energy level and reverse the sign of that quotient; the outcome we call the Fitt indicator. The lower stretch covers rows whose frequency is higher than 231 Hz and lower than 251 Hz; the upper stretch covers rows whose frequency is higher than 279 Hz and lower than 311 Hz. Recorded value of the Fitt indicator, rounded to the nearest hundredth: -1.14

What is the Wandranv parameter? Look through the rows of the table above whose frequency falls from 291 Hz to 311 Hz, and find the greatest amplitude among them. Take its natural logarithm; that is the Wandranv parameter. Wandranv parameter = 0.61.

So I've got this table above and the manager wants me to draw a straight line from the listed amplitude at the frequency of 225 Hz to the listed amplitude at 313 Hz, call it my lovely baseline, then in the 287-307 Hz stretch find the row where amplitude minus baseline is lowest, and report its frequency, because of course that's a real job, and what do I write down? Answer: 301 Hz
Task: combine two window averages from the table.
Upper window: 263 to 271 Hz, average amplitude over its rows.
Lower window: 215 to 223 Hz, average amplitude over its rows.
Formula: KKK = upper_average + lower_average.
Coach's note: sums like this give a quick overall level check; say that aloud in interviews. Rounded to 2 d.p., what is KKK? 4.37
